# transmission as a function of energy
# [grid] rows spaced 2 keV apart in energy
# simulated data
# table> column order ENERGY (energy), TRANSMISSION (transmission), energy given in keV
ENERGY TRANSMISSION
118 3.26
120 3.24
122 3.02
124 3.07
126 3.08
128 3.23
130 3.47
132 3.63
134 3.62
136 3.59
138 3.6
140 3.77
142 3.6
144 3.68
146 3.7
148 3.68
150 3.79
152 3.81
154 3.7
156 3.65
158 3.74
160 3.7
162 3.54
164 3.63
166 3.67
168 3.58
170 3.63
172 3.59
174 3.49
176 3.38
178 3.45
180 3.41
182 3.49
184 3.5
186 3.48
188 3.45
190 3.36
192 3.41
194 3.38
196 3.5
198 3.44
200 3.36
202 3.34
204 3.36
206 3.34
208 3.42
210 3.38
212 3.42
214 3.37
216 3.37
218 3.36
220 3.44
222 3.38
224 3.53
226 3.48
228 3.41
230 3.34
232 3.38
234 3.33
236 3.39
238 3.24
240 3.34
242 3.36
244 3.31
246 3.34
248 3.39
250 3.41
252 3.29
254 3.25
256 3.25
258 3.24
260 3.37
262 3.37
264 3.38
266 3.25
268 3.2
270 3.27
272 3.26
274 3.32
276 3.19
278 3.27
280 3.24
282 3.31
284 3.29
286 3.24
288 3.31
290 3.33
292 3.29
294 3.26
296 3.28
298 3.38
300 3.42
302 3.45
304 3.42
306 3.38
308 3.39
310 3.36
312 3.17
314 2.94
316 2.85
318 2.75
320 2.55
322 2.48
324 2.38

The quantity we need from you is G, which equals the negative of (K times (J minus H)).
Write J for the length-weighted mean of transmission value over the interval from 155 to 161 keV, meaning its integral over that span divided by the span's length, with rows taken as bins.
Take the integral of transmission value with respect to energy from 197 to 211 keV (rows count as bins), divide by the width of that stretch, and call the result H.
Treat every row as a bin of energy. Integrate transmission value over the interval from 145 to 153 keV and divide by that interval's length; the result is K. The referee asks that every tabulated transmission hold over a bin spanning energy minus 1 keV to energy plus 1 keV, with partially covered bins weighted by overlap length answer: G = -1.2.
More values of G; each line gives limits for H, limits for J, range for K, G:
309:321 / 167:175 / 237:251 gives -2.1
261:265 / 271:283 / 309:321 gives 0.3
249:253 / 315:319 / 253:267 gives 1.8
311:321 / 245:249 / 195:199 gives -1.8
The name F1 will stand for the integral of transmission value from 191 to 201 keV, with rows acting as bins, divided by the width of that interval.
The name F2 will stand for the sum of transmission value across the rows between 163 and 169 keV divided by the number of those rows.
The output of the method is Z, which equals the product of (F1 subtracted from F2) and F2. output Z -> 0.8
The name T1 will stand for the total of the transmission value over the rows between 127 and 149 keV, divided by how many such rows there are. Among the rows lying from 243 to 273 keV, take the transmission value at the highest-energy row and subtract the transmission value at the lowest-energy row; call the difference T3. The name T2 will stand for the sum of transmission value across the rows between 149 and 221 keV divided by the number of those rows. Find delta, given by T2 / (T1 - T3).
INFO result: 0.96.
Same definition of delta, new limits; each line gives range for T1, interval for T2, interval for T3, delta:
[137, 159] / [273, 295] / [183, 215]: 0.86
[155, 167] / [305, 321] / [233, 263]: 0.84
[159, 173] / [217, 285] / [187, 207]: 0.89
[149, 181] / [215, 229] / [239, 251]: 0.97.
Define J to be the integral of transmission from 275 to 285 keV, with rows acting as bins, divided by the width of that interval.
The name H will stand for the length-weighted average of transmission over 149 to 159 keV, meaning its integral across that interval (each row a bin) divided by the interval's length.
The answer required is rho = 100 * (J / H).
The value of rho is 87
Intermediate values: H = 3.7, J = 3.26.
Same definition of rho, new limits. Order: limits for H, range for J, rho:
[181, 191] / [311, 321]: 83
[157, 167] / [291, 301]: 91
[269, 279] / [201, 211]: 103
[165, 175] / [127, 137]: 98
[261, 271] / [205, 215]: 103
